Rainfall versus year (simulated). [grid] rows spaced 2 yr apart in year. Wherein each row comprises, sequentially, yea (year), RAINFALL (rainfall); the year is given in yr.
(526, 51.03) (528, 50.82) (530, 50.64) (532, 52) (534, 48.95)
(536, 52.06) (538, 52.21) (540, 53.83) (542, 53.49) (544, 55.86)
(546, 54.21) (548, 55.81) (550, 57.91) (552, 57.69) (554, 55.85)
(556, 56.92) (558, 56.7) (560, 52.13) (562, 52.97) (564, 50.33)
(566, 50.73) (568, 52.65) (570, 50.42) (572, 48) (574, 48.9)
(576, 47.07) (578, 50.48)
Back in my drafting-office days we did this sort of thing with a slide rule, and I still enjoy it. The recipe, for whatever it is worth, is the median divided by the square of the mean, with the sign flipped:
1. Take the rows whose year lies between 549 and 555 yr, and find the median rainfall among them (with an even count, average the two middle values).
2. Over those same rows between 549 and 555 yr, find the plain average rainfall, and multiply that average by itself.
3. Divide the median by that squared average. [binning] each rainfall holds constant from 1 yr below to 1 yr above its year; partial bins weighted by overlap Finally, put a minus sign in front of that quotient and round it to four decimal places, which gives -0.0177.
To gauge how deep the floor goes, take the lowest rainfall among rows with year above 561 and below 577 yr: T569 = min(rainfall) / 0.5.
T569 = 94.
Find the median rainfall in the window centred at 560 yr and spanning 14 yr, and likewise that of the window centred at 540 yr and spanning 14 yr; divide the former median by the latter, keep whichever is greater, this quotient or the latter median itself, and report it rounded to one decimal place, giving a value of 53.5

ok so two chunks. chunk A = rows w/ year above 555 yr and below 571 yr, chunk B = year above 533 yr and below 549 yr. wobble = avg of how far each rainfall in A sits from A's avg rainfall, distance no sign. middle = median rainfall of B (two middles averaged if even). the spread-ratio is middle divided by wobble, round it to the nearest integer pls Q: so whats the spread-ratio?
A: 27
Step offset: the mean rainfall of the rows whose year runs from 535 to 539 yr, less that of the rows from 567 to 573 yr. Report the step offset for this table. 2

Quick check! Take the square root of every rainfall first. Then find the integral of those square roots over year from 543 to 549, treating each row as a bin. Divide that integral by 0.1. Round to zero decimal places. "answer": 446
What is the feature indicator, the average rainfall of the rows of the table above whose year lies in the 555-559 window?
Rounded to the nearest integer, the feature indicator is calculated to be 57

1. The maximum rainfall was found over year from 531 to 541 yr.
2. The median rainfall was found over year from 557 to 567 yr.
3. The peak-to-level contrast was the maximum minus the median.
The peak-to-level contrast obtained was 1.7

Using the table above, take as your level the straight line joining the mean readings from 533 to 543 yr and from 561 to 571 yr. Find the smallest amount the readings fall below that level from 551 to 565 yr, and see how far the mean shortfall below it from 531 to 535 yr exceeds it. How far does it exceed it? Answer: 8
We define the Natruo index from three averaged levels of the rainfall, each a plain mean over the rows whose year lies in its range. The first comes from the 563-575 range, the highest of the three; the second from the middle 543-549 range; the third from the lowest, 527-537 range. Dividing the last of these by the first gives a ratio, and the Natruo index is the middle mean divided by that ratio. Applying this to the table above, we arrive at 54.5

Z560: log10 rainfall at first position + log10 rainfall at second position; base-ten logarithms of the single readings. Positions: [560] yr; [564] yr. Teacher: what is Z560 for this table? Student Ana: 3.42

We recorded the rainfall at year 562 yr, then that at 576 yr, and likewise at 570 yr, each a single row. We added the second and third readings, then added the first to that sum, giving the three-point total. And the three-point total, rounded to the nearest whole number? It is 150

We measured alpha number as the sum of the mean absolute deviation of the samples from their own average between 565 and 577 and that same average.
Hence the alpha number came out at 51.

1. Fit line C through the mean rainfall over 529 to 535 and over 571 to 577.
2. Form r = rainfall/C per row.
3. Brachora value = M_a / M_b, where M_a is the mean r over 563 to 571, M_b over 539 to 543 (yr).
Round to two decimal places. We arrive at 0.98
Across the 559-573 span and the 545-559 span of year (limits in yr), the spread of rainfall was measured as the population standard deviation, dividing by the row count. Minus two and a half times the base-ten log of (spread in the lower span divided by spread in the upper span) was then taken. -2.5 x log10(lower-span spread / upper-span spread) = 0.3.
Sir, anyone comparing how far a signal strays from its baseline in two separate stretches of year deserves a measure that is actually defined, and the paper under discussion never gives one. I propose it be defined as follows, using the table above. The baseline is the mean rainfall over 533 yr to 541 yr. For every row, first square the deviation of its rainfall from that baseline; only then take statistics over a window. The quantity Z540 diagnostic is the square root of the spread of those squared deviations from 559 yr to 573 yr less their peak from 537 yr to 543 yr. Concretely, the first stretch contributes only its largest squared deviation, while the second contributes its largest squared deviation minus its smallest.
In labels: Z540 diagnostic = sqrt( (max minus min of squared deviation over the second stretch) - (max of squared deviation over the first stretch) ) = 3.12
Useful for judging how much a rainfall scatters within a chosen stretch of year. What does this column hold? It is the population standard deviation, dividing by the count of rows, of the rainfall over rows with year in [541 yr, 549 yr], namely 1.02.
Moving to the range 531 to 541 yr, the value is 1.58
